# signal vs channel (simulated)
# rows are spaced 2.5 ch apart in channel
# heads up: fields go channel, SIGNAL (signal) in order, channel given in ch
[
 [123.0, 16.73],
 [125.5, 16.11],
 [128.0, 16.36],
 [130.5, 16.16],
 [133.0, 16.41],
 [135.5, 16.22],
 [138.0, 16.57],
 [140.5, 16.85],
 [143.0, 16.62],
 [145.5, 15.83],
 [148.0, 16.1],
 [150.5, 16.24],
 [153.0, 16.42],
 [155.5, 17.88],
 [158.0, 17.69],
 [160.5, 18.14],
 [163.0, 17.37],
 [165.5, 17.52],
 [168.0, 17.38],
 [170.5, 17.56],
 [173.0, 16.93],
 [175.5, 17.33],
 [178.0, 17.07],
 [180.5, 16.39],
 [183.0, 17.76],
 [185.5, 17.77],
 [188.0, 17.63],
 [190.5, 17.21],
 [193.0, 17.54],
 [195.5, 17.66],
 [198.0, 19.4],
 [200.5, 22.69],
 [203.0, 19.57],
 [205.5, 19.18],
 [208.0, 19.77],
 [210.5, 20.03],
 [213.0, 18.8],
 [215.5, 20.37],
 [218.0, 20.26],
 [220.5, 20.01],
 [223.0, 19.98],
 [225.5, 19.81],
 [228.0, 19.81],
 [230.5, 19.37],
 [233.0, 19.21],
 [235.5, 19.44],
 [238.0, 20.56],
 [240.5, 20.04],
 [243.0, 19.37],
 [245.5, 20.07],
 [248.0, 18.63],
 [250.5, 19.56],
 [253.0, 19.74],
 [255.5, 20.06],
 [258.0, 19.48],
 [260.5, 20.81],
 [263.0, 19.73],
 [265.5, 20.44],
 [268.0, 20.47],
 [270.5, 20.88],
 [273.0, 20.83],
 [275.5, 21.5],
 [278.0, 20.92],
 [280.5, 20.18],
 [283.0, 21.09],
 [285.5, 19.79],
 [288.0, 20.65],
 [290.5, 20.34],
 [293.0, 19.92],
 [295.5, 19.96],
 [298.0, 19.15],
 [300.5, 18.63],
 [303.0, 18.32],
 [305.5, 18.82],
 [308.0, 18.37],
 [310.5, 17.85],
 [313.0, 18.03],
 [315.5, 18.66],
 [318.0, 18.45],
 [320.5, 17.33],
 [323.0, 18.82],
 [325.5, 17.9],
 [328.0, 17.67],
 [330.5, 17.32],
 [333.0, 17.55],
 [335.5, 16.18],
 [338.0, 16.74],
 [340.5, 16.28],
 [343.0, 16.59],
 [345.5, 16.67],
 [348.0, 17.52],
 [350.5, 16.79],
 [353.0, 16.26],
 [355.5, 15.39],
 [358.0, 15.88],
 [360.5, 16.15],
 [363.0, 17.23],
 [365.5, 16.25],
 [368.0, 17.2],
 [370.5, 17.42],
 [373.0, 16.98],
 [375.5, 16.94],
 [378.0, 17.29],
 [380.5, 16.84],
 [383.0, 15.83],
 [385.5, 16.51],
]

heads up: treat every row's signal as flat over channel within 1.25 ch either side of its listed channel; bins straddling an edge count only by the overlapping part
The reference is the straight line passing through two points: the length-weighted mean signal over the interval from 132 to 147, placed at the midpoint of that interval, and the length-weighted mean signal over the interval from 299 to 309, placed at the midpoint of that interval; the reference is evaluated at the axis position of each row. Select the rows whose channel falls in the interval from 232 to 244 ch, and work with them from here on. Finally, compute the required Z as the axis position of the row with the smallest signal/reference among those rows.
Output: 233.0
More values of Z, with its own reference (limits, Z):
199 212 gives 205.5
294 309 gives 308.0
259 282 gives 263.0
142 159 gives 145.5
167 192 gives 180.5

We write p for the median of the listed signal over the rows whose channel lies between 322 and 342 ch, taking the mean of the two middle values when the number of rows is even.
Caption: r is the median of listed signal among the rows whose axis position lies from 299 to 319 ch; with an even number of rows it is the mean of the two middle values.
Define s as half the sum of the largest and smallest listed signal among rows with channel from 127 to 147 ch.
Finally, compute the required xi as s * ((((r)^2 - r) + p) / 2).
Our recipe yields 2761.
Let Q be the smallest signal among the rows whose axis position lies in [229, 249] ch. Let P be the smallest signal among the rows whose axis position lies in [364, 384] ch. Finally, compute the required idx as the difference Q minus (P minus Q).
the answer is 21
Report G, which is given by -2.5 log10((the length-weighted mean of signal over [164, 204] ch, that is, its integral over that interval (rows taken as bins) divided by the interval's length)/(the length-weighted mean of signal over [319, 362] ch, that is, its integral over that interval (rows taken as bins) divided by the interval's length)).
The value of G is -0.07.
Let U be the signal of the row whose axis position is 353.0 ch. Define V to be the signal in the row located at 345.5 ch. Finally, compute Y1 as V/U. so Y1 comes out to 1.03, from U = 16.26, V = 16.67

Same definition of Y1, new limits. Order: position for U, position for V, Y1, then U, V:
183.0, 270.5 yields 1.18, 17.76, 20.88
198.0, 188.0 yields 0.91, 19.4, 17.63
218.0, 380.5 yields 0.83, 20.26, 16.84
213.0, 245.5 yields 1.07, 18.8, 20.07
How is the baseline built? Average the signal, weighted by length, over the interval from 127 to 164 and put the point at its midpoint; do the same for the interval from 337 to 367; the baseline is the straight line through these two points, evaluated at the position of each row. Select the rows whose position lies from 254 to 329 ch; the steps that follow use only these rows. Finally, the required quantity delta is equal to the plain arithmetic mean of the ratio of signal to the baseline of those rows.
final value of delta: 1.18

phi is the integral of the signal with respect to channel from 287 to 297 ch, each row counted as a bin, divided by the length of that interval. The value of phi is 20.2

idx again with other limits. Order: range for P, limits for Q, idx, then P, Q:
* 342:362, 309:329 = 19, 15.39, 17.33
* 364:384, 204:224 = 22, 15.83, 18.8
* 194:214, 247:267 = 20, 17.66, 18.63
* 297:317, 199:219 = 20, 17.85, 18.8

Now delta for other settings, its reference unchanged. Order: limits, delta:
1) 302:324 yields 1.11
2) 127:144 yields 0.98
